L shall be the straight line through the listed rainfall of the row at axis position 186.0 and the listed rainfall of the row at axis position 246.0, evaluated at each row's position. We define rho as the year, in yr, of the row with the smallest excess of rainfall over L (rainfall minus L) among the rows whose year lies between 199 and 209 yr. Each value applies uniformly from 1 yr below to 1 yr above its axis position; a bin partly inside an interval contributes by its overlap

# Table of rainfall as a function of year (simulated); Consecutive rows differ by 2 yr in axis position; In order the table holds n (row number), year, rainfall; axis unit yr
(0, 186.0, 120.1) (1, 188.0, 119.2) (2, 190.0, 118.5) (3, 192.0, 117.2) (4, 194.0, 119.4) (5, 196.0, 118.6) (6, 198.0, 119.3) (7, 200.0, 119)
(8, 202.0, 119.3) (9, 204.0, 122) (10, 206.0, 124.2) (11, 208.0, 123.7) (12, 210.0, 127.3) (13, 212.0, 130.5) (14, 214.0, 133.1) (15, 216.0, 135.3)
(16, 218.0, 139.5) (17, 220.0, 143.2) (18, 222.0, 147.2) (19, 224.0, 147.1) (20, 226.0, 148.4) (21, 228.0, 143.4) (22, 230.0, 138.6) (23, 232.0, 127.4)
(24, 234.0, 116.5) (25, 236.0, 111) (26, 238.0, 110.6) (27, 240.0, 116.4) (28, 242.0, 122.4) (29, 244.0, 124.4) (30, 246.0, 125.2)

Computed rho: 200.0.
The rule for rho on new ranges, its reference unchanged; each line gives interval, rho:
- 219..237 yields 236.0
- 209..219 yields 210.0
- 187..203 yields 192.0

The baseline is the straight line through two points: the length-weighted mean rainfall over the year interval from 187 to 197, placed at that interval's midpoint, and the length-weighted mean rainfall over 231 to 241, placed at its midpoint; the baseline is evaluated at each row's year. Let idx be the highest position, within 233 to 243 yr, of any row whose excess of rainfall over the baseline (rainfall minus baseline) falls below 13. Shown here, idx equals 242.0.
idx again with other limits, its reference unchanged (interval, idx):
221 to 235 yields 234.0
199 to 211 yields 210.0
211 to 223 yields 212.0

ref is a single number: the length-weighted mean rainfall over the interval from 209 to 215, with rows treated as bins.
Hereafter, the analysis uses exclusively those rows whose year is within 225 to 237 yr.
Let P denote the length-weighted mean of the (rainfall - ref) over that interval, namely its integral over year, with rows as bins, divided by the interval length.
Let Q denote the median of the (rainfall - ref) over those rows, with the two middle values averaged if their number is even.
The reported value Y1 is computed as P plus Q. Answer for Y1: 3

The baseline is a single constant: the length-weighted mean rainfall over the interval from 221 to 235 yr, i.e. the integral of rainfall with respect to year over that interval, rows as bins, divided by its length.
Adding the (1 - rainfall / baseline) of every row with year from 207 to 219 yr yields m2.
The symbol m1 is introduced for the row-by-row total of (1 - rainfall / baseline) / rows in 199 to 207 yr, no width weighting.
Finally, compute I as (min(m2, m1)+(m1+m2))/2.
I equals 0.5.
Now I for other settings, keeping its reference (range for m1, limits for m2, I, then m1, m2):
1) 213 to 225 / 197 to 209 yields 0.3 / -0.11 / 0.74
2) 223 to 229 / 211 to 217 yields -0.1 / -0.17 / 0.12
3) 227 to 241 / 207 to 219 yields 0.7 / 0.76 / 0.30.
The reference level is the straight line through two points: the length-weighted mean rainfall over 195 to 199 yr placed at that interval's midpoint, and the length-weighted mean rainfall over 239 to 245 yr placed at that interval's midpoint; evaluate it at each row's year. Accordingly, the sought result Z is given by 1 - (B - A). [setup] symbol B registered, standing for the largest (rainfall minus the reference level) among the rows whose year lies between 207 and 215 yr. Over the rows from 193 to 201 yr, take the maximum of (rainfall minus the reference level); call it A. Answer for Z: -12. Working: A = 1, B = 13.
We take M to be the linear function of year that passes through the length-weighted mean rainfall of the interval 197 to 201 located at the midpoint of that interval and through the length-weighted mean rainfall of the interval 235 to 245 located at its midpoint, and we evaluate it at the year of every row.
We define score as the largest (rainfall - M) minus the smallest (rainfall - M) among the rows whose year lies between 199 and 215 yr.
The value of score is 15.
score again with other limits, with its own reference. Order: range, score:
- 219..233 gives 21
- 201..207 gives 5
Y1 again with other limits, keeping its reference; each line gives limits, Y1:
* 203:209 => -14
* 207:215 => -3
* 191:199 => -23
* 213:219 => 11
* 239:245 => -17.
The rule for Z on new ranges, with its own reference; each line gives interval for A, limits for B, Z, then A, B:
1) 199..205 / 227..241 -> -19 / 3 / 23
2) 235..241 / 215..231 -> -32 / -5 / 28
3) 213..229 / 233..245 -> 26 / 28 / 3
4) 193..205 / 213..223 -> -23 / 3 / 27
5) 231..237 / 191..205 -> 5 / 7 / 3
